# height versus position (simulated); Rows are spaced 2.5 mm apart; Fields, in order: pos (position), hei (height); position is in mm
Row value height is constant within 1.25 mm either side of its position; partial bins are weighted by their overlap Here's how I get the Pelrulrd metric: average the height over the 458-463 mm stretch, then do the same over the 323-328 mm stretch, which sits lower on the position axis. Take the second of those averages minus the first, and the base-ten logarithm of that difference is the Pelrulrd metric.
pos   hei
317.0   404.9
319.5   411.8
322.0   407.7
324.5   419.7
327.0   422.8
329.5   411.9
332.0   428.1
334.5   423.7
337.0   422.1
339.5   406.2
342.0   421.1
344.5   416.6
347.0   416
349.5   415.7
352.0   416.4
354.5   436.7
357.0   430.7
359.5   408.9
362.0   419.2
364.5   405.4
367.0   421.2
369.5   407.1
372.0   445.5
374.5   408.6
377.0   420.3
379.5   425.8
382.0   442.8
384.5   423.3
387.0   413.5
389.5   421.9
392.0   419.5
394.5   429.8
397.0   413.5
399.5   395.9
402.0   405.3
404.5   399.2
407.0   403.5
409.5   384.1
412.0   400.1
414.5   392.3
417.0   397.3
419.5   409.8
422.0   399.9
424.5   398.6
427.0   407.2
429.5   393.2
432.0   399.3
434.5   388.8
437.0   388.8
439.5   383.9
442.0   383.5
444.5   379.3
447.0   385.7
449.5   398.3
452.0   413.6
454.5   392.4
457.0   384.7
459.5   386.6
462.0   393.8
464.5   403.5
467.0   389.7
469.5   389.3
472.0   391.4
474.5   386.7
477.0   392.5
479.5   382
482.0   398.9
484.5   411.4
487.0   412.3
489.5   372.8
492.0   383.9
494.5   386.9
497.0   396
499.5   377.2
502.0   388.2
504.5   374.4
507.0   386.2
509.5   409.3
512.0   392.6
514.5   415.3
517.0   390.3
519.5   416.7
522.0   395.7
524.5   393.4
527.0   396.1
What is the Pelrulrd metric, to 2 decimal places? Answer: 1.49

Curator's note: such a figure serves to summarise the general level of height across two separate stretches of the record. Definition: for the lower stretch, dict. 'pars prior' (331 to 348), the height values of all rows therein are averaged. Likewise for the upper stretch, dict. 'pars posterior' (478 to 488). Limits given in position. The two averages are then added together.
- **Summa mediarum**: 820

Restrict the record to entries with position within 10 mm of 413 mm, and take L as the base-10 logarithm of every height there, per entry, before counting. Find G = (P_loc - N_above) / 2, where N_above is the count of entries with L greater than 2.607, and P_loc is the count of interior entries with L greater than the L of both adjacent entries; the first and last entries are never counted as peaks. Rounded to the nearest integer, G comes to 1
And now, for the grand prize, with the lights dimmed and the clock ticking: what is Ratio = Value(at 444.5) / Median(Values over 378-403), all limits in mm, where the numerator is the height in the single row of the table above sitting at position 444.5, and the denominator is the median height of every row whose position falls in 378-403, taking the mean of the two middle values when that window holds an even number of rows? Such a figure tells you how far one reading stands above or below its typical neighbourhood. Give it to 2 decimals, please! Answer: 0.90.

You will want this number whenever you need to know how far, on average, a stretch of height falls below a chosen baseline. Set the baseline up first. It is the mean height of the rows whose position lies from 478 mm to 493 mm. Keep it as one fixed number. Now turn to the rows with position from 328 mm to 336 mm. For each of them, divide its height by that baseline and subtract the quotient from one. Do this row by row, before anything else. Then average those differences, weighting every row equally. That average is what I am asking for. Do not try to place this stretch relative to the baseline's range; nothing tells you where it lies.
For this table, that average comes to -0.07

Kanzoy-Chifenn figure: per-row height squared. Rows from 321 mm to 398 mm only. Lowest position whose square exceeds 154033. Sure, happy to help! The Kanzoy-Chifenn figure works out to 322.0 mm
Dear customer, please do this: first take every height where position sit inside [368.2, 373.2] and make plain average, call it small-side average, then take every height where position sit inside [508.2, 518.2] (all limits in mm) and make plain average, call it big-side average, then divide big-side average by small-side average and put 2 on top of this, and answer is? 2.94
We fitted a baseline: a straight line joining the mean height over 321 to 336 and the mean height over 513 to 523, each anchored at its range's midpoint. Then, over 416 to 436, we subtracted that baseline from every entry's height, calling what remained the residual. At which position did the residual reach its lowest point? 434.5 mm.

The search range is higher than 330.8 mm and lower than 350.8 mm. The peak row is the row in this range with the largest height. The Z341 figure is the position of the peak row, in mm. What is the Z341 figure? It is 332.0 mm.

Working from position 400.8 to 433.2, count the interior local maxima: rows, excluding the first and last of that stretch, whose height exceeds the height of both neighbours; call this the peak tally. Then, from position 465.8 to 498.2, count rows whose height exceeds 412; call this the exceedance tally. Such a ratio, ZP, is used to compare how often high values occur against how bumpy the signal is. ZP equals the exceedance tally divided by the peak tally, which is 0.25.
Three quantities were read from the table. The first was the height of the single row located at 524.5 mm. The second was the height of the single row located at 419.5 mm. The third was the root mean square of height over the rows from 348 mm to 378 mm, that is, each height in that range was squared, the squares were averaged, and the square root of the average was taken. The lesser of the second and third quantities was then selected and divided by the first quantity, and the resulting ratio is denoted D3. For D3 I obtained 1.04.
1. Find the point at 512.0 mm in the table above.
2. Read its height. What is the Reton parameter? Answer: 392.6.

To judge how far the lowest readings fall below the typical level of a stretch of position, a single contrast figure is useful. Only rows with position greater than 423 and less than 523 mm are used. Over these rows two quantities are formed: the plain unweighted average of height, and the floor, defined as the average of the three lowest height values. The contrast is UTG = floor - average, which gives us -18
